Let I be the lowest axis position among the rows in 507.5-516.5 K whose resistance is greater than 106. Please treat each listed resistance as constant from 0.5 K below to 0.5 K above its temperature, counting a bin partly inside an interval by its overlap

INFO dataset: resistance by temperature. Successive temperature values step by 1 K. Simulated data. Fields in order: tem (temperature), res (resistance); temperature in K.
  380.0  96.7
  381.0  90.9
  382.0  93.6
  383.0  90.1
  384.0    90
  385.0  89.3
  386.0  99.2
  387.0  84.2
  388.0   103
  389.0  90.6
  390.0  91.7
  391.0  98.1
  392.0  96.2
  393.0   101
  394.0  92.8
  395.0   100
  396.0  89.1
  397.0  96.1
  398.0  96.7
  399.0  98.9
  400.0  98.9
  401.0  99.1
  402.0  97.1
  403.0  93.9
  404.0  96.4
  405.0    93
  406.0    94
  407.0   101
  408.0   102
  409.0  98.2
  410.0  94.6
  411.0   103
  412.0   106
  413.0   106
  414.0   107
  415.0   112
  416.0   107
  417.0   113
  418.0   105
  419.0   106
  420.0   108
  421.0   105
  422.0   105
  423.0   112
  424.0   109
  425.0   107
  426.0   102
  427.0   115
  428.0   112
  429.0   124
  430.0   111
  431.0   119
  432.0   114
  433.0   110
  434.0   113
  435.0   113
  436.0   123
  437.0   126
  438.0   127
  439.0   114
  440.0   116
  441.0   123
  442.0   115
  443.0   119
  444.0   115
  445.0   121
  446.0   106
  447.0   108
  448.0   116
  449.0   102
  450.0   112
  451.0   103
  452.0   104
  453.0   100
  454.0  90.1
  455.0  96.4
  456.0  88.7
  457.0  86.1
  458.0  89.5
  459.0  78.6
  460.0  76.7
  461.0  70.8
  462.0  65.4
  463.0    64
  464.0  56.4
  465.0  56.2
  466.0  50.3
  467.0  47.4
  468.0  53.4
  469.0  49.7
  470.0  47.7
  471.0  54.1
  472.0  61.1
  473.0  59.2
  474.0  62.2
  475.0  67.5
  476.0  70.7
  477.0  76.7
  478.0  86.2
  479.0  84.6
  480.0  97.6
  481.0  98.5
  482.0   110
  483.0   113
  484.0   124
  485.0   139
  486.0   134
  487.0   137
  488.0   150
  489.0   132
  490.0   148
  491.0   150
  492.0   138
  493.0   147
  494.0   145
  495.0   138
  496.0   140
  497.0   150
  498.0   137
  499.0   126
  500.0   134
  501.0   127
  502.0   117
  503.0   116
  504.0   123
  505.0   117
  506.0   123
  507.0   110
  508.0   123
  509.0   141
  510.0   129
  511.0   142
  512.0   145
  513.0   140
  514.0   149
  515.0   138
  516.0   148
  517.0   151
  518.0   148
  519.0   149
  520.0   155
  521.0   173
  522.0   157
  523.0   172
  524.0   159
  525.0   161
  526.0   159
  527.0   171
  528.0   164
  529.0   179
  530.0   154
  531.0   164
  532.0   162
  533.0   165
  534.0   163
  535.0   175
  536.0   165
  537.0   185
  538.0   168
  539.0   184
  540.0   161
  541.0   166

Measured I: 508.0 K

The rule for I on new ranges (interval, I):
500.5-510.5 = 501.0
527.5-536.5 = 528.0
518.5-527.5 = 519.0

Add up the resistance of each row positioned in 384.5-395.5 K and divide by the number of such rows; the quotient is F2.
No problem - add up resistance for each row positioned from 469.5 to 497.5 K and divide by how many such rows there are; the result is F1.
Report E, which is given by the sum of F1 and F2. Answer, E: 204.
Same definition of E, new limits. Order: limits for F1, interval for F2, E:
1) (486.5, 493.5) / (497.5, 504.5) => 269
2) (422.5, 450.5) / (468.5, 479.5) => 180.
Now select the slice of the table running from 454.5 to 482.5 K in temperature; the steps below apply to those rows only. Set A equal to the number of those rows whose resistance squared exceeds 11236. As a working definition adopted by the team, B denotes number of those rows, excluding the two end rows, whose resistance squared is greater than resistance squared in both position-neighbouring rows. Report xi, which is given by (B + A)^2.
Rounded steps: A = 1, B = 4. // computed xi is 25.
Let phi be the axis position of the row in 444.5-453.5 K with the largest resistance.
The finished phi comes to 445.0 K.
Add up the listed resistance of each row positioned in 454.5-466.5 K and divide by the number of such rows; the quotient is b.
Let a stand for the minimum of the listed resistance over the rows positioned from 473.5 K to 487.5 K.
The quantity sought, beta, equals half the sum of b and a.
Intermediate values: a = 62.2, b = 73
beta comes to 68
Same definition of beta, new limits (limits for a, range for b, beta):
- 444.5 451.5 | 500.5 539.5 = 126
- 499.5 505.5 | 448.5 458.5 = 107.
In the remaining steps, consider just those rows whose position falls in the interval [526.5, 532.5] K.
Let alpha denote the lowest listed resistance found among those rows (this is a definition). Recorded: 154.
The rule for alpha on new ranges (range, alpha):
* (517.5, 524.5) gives 148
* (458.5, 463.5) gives 64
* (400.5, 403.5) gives 93.9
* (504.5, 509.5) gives 110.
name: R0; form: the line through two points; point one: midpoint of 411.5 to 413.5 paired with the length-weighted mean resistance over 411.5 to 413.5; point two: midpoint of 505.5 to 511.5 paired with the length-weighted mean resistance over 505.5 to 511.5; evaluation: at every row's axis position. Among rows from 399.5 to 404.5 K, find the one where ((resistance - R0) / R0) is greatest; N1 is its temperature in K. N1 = 400.0 K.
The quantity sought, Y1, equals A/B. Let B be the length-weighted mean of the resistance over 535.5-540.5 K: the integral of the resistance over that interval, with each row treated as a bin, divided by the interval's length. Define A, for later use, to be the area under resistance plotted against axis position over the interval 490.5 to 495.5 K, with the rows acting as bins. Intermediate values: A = 718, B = 173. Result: 4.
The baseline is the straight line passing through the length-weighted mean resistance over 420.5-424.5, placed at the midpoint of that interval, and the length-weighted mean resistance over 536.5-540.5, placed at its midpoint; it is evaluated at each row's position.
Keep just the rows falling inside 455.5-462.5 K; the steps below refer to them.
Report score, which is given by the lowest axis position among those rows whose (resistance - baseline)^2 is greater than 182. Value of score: 456.0 K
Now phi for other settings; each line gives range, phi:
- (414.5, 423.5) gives 417.0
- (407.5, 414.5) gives 414.0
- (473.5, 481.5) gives 481.0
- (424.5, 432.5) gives 429.0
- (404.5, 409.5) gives 408.0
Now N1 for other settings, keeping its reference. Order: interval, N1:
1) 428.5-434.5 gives 429.0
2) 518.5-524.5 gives 521.0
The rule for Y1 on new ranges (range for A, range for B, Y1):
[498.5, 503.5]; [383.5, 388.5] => 7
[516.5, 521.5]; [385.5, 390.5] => 8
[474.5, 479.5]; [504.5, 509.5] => 3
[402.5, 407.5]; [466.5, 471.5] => 9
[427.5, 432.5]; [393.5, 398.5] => 6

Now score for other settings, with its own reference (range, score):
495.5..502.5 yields 498.0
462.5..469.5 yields 463.0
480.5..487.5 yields 481.0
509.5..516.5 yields 510.0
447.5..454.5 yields 449.0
